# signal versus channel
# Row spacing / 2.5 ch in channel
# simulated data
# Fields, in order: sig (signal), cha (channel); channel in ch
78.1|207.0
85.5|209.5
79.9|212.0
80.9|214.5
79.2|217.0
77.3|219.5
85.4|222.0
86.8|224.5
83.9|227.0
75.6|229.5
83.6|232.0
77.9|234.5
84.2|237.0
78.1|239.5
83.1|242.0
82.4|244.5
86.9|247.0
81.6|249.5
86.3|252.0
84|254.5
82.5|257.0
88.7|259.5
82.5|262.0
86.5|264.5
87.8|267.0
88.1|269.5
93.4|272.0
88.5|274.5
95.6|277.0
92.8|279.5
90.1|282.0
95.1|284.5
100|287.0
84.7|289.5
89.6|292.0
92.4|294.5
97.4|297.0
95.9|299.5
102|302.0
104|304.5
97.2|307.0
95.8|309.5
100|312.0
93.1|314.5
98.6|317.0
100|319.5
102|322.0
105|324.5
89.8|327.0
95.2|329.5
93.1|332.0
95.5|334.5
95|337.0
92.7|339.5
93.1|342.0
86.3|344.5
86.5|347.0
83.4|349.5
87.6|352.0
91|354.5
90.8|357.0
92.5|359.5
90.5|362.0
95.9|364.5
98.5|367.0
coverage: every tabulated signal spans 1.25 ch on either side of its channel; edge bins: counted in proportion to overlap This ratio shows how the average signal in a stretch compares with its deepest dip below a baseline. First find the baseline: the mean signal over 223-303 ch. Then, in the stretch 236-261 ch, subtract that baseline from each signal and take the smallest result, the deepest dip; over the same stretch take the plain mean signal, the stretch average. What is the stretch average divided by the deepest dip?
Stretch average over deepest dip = -9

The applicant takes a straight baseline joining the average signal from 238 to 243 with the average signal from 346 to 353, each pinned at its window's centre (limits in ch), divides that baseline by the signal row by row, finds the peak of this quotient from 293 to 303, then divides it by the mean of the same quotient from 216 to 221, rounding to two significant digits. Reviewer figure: 0.89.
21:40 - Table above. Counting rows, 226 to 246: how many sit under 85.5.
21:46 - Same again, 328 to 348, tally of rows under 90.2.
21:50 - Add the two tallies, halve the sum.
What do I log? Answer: 5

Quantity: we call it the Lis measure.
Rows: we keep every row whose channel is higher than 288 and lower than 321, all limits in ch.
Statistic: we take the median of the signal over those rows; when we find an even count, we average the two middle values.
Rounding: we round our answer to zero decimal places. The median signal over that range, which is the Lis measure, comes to 97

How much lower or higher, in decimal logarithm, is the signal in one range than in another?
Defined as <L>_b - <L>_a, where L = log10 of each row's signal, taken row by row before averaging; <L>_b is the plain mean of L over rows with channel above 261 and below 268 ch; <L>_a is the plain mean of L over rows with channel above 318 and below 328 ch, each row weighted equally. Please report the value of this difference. -0.06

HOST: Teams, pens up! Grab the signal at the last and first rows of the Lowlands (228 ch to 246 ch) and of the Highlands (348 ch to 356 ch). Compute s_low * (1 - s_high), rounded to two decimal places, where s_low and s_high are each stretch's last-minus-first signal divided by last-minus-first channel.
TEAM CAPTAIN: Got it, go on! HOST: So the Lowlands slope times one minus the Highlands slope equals -0.24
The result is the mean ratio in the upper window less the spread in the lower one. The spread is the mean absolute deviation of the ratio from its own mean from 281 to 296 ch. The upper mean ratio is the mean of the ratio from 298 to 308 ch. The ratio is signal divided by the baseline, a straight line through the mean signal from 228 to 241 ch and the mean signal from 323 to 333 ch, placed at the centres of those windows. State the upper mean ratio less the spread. 1.04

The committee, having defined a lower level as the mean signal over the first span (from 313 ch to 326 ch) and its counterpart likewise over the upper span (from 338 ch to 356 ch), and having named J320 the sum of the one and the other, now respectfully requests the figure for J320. 188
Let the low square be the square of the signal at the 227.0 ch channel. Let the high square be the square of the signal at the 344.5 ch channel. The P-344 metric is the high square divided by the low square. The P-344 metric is 1.1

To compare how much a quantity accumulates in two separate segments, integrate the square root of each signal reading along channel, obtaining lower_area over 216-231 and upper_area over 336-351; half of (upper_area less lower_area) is 3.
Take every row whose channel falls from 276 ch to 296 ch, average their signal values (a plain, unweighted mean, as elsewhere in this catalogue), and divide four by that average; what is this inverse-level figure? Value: 0.0432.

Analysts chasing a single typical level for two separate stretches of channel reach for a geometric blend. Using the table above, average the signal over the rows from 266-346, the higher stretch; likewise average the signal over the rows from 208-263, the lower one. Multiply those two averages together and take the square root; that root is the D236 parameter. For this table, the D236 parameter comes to 88.4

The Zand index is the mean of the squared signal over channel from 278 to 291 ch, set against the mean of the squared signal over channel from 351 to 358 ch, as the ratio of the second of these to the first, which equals 0.94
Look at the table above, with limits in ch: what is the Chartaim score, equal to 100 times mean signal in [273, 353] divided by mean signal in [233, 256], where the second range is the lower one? 114.0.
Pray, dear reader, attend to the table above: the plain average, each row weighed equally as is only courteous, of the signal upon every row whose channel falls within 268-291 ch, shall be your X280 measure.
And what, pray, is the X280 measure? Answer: 92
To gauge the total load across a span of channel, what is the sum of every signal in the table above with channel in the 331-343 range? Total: 469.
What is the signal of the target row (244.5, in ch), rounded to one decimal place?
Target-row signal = 82.4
